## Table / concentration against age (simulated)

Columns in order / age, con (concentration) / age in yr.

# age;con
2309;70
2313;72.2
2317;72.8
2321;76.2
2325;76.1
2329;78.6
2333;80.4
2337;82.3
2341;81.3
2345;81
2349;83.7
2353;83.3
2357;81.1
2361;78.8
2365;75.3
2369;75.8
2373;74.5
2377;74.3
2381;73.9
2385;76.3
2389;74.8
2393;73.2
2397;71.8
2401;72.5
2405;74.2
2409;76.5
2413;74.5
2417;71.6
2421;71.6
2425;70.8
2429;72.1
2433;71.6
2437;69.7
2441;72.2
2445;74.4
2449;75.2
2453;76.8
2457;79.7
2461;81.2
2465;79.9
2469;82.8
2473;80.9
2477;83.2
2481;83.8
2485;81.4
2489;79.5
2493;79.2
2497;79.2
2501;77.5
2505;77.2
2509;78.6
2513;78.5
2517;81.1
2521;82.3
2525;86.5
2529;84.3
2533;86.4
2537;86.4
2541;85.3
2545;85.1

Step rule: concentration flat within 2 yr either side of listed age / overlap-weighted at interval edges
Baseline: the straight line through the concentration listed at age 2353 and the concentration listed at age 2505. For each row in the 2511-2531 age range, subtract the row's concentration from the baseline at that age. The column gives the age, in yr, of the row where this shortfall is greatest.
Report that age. 2513 yr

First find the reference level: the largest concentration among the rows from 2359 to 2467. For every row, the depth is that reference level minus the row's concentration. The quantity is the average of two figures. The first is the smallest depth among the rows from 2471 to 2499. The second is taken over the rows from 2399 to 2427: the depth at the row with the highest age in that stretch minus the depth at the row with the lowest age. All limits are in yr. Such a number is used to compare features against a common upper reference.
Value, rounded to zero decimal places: 0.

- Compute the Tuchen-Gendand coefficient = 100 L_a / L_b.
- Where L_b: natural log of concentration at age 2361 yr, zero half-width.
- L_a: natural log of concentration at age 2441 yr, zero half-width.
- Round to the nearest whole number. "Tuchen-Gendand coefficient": 98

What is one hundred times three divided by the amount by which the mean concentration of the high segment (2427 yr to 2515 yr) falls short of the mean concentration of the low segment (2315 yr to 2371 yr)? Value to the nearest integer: 269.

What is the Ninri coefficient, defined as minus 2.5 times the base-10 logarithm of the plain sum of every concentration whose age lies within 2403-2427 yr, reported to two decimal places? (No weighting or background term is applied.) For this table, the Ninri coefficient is -6.61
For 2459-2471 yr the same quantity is -5.97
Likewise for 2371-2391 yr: -6.43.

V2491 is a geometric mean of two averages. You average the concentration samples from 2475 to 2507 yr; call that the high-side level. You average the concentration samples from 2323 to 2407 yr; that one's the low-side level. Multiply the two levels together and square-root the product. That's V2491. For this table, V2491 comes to 78.7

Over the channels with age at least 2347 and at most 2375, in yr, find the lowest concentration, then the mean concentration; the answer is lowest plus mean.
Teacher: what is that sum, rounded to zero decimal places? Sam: 153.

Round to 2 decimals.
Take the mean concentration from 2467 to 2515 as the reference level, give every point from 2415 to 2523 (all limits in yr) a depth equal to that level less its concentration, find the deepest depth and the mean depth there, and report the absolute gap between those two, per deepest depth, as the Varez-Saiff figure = 0.74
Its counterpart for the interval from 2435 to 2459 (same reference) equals 0.48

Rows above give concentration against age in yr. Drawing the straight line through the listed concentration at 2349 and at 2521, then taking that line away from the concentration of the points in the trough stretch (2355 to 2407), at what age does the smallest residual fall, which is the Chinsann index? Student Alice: 2397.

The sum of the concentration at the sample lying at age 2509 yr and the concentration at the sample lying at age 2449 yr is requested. 154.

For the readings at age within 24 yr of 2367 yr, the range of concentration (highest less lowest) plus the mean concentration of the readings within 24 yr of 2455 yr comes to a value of 87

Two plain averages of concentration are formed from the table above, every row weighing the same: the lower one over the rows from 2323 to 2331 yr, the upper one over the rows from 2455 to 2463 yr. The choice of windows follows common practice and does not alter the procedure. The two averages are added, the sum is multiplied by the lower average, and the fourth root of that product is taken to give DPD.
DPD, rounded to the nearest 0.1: 10.5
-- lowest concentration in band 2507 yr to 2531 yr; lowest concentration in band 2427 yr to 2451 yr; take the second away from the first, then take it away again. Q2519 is -61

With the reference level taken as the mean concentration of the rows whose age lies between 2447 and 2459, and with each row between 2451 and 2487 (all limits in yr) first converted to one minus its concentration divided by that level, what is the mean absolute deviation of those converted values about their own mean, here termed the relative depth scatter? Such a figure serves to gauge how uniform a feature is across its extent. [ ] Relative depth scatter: 0.020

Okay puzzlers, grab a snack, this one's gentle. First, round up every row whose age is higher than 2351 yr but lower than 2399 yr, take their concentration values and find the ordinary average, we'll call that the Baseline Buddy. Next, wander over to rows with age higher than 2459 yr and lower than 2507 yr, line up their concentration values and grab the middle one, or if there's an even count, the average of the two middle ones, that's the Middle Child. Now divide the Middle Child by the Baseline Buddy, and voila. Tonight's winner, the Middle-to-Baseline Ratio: 1.057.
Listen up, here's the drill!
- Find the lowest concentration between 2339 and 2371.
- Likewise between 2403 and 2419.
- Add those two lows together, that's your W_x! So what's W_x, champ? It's 147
